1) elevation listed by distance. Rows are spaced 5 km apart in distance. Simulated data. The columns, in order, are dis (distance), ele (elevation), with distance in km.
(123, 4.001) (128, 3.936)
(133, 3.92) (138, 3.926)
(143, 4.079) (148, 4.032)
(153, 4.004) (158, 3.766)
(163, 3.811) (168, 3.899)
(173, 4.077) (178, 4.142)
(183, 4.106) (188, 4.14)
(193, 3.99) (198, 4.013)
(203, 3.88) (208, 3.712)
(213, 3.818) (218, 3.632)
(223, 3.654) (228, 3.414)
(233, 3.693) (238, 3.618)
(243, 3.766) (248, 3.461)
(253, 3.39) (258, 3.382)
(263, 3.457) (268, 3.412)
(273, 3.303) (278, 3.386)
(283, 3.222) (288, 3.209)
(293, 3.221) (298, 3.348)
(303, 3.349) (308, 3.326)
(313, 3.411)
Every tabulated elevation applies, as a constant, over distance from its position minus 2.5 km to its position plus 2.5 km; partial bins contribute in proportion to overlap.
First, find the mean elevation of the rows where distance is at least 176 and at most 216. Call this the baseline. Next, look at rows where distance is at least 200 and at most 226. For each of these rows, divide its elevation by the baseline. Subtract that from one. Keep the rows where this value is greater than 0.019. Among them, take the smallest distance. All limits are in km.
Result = 203 km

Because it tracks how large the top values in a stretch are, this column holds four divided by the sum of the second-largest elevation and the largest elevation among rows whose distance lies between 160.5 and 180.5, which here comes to 0.49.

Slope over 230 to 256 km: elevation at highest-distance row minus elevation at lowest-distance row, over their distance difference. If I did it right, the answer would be -0.015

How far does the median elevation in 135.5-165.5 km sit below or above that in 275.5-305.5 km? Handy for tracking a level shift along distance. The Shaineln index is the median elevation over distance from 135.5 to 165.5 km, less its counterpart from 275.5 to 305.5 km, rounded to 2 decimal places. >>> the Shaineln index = 0.68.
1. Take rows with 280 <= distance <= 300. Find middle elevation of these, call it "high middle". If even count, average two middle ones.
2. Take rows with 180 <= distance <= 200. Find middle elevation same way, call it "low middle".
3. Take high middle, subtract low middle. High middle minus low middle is -0.8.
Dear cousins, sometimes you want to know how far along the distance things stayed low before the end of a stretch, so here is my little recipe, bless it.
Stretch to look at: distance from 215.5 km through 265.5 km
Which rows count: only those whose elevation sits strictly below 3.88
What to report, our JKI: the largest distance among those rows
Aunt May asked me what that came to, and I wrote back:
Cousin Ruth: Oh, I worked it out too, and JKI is 263 km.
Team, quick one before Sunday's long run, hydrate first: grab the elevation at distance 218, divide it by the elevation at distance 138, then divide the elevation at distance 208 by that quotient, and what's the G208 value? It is 4.01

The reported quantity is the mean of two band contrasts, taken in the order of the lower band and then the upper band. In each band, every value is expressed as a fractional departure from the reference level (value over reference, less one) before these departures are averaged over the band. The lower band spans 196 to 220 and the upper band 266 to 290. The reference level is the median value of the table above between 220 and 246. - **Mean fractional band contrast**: -0.03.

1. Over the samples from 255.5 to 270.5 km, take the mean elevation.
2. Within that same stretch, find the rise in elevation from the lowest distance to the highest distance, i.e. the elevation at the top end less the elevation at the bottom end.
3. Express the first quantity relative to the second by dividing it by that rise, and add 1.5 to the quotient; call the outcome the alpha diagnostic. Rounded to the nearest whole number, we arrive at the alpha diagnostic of 115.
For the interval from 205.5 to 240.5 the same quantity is -37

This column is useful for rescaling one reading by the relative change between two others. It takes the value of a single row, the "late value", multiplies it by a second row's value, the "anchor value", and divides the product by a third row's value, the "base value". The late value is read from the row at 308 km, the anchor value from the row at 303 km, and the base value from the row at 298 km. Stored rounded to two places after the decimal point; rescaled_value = 3.33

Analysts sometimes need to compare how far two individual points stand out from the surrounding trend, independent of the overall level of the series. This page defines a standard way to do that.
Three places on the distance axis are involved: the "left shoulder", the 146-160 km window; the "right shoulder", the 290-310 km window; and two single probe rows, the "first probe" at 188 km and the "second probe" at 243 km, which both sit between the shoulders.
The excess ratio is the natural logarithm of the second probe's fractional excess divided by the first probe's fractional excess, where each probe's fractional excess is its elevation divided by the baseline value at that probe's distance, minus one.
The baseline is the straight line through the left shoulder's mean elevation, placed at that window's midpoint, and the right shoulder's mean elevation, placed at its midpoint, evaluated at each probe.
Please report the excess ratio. -0.4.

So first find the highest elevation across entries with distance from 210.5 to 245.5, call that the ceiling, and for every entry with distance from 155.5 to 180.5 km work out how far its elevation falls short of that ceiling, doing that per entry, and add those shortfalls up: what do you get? -0.6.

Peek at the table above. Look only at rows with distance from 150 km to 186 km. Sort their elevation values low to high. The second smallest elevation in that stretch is 3.811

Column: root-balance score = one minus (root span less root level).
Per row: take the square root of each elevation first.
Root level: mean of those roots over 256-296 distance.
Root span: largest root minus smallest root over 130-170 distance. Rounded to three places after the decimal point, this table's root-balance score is 2.744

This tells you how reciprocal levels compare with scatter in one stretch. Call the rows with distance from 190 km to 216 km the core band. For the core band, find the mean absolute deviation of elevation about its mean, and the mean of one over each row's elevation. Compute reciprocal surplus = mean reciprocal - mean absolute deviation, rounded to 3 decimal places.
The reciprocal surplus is 0.163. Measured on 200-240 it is 0.174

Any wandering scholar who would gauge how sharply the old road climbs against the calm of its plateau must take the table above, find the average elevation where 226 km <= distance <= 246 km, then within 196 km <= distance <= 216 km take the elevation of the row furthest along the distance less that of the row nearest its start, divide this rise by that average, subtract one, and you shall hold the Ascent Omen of -1.05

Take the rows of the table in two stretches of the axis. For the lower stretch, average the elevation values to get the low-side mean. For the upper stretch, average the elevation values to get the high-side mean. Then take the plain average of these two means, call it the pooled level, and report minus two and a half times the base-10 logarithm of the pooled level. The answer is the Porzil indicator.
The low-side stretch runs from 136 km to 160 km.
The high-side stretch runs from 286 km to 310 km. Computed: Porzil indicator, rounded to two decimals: -1.40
